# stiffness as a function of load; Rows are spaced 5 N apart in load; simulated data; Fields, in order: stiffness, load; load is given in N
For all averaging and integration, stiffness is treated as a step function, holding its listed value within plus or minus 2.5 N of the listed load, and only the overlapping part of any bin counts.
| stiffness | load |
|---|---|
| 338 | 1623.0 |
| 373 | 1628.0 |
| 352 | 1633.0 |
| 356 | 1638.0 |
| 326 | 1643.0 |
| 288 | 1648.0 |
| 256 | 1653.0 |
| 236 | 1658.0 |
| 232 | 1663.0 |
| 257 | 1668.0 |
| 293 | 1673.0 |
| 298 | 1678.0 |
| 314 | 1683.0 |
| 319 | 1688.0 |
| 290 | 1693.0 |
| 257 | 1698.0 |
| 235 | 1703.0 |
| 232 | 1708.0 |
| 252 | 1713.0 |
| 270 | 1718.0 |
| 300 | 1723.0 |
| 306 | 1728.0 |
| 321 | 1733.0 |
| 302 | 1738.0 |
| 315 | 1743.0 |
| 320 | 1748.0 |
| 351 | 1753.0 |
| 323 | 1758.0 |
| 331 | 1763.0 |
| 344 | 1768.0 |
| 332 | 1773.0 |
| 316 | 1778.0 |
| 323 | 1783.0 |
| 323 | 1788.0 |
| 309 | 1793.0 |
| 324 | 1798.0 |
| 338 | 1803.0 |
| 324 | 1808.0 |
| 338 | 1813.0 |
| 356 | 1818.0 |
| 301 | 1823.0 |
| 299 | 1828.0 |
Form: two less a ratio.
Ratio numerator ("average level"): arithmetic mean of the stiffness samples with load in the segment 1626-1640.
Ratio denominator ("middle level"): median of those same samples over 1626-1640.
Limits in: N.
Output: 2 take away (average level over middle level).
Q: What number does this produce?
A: 0.99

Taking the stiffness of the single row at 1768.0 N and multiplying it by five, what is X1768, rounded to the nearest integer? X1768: 1720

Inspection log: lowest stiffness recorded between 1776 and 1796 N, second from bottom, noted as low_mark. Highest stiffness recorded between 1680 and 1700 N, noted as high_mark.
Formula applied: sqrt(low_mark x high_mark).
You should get 317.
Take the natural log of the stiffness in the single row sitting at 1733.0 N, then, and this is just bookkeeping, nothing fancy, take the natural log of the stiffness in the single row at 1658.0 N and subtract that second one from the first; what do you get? 0.31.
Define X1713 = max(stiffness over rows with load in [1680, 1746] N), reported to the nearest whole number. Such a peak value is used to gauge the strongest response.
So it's 321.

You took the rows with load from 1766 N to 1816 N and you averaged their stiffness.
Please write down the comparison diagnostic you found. 327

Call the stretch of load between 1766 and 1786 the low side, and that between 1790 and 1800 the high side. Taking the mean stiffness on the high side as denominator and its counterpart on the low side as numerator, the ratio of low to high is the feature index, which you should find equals 1.04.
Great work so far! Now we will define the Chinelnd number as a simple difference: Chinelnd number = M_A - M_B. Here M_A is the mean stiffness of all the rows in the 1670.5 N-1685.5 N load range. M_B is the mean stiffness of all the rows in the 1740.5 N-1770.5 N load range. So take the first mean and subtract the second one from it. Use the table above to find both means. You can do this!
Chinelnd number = -29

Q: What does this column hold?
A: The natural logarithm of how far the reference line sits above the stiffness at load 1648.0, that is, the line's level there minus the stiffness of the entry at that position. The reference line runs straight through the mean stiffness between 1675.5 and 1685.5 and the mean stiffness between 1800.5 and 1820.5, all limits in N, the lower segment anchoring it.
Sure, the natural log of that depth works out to 2.3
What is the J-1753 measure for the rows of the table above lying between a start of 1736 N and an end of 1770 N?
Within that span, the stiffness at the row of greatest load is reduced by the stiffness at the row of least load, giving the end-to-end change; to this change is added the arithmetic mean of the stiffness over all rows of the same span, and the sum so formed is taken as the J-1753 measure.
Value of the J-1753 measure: 369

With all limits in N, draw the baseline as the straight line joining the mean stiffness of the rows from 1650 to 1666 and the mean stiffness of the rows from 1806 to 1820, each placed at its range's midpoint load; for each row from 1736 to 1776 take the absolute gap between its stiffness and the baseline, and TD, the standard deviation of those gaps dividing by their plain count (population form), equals 11.3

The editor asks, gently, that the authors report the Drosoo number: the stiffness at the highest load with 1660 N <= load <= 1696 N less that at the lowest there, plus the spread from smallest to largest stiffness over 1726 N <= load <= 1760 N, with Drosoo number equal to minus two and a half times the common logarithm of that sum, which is -5.07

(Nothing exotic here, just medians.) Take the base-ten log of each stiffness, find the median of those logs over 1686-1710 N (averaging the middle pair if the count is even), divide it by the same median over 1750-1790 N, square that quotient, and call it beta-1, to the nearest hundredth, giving 0.92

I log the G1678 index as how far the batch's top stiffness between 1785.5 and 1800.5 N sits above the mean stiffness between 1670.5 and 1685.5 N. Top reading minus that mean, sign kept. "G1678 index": 22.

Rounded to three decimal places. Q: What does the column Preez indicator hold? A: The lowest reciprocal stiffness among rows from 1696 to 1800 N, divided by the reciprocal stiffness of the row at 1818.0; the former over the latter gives 1.014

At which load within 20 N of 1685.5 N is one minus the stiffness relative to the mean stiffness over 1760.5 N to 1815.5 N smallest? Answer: 1688.0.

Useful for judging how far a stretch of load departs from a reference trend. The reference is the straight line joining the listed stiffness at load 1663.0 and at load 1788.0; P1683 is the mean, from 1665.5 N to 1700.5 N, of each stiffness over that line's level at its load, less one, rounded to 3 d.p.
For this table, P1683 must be 0.176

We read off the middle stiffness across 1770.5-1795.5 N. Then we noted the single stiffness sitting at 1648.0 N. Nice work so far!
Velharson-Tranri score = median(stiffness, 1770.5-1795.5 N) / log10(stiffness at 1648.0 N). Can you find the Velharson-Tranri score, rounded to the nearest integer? 131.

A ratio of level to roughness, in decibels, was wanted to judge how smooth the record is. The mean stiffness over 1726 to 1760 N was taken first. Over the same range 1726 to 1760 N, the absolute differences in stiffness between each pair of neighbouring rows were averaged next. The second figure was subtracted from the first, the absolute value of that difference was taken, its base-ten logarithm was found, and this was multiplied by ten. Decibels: 24.8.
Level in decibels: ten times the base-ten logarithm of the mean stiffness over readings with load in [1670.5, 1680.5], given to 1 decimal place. 24.7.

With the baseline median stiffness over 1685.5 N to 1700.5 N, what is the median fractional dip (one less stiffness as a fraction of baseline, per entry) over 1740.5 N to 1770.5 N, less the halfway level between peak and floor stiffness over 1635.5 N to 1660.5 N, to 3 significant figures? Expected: -296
